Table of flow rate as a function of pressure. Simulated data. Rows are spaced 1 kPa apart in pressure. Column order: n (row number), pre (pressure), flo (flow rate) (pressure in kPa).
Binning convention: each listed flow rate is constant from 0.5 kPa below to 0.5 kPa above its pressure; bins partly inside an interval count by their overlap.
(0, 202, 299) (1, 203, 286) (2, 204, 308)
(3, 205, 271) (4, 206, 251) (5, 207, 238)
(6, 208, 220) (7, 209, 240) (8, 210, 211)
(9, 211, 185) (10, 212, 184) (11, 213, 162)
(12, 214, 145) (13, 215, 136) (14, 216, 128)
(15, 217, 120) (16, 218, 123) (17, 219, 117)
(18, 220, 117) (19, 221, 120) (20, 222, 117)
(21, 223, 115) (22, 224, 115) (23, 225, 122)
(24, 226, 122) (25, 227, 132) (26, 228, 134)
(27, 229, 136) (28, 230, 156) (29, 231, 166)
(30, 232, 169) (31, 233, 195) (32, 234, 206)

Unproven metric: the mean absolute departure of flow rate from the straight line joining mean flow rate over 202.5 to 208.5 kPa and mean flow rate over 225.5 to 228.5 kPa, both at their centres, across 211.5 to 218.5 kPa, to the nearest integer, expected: 61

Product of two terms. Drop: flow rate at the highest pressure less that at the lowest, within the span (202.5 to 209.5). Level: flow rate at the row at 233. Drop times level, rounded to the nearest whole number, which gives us -8970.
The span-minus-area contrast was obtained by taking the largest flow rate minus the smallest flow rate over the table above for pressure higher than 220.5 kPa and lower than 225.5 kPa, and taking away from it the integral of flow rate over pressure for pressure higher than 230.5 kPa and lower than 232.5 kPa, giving -328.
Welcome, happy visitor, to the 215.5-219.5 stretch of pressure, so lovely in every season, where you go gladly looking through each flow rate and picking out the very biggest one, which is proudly 128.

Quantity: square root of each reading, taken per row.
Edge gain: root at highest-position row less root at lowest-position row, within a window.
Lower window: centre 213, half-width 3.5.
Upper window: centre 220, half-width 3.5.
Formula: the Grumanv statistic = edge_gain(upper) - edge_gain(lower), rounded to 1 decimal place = 3.0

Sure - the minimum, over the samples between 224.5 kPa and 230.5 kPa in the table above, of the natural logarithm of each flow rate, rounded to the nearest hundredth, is 4.80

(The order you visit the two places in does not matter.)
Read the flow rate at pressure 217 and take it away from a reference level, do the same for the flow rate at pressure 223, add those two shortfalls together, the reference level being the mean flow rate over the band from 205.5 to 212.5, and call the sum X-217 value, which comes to 202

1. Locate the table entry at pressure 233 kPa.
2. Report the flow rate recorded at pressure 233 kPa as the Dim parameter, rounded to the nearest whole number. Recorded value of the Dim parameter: 195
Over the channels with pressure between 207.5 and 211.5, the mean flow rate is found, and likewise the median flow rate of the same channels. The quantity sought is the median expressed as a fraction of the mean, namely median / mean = 1.01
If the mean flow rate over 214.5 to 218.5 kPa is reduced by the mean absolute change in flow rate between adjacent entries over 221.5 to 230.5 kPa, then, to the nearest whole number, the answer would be 121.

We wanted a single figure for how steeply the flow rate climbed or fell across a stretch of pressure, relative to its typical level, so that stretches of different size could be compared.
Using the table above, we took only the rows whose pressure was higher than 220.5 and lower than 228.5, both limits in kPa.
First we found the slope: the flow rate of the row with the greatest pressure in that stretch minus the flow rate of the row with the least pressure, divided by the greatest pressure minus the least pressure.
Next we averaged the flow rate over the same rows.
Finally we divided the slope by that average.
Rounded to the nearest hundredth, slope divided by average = 0.02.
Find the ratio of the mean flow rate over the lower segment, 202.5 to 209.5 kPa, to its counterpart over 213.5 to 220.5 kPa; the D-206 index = 2.0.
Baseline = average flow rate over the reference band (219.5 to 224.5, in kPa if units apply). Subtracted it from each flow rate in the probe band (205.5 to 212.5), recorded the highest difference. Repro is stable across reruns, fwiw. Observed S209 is 134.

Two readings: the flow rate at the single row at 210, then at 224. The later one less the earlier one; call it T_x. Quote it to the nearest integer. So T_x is -96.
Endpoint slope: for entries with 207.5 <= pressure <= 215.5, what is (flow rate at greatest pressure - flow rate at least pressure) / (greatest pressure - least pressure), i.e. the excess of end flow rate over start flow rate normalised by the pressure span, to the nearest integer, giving -12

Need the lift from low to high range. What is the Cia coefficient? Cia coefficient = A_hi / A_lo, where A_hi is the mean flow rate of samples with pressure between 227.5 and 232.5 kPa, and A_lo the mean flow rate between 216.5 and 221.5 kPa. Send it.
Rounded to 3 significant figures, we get 1.27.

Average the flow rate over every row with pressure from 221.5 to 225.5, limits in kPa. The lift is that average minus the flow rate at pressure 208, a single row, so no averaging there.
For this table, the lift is -103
